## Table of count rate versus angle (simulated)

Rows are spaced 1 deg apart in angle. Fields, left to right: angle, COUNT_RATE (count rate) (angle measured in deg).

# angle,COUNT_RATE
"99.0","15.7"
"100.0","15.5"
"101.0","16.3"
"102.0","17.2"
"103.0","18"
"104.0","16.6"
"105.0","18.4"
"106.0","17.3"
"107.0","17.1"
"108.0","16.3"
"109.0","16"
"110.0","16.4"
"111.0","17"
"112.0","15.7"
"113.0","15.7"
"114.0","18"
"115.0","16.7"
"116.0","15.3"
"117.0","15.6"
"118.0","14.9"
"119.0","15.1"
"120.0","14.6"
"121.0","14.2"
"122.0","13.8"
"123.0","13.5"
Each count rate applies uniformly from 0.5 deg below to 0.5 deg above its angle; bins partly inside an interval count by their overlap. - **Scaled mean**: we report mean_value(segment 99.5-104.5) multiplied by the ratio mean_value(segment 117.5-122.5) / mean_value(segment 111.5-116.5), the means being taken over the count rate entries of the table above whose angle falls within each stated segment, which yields 14.9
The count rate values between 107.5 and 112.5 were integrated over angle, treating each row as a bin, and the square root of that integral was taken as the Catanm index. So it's 9.02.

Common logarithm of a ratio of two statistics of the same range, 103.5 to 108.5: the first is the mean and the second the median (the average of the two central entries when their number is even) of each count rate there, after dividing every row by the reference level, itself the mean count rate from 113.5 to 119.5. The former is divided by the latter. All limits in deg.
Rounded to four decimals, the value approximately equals 0.0010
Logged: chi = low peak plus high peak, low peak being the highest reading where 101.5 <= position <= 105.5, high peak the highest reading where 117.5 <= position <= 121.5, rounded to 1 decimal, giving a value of 33.5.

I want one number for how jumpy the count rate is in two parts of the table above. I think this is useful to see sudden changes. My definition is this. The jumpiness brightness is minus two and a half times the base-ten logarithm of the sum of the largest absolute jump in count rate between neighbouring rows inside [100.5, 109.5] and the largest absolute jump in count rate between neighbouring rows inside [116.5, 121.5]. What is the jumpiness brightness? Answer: -0.99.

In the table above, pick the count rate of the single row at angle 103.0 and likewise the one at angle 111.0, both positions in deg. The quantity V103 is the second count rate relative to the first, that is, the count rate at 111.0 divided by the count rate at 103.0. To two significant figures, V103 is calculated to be 0.94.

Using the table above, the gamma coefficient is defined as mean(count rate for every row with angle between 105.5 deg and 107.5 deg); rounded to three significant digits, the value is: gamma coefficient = 17.2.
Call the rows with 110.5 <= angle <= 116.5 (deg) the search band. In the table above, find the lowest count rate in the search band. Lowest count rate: 15.3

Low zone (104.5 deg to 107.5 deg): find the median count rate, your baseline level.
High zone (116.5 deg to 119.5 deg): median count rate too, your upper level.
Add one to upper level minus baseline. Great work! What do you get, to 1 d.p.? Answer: -1.2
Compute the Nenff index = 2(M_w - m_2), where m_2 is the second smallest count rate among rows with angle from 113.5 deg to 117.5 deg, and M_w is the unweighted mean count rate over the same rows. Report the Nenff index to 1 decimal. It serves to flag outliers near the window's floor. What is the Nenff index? 1.6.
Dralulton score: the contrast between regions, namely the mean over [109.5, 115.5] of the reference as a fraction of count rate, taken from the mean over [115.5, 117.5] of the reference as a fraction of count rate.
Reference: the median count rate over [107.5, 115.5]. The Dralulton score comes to 0.070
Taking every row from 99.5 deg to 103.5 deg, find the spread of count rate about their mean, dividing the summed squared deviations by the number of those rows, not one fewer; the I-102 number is 0.94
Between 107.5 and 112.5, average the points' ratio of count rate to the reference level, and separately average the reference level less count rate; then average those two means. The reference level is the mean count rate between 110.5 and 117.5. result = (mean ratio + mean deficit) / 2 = 0.50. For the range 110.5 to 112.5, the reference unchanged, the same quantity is 0.47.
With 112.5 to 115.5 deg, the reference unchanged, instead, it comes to 0.26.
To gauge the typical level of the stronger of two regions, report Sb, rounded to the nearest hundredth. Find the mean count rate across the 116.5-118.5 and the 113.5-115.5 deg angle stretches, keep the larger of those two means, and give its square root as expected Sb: 4.17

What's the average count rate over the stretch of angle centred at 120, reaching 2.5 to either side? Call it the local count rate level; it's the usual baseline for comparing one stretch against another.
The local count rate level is 14.5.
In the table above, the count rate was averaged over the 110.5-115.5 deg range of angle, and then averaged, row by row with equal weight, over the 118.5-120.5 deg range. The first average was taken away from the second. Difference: -1.8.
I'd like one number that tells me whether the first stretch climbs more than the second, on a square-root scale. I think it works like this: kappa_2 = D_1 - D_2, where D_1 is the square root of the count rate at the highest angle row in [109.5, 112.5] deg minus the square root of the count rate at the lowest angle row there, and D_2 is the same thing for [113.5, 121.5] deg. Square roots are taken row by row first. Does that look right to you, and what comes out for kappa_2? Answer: 0.39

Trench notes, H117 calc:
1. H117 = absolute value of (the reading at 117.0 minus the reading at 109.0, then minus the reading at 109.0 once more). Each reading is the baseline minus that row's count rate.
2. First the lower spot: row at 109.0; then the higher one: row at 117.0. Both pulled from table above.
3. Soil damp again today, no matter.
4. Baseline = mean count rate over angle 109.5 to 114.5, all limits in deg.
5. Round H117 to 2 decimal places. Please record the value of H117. 0.16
